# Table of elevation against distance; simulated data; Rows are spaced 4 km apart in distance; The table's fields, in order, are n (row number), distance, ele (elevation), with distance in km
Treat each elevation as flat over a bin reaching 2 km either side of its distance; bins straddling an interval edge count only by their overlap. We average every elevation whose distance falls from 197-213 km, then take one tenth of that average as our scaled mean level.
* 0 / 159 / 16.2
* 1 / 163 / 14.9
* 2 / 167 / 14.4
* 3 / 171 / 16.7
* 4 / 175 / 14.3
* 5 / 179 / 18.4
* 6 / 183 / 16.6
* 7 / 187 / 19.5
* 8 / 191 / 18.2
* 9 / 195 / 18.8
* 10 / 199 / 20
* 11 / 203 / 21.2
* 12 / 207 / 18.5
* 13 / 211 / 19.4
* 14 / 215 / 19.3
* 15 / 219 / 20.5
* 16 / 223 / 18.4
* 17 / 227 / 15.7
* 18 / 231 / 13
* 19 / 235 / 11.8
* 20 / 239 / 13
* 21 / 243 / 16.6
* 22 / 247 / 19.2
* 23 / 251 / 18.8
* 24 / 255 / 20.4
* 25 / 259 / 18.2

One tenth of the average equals 1.98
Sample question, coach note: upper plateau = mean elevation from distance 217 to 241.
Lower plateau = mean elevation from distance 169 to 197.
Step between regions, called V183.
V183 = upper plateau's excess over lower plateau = -2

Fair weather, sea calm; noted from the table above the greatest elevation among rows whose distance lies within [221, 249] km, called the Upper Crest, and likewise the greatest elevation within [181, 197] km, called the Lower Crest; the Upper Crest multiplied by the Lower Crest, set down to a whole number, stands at 374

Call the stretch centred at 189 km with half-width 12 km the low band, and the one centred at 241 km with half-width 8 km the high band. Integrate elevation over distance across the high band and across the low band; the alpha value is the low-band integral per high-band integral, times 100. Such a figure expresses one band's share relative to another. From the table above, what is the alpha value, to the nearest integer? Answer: 184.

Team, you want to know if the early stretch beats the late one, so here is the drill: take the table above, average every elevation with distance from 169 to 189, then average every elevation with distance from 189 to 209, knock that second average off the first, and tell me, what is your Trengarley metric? -2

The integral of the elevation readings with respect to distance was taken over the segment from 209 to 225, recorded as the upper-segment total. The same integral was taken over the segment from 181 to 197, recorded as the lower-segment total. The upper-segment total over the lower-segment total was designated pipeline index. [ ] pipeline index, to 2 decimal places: 1.06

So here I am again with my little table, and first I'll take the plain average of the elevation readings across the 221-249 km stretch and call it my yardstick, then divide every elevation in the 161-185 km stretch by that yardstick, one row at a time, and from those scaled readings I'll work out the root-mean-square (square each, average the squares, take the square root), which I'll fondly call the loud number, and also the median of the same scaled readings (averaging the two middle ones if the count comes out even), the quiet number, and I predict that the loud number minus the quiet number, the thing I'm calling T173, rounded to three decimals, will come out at 0.013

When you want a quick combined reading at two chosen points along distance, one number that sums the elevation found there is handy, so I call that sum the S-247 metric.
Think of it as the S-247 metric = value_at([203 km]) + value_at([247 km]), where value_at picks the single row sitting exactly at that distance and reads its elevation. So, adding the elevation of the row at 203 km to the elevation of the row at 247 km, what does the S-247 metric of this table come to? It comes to 40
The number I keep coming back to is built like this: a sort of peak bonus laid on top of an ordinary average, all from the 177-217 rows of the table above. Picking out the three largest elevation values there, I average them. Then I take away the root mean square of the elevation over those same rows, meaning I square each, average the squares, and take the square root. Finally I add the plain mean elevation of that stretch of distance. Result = 20.2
